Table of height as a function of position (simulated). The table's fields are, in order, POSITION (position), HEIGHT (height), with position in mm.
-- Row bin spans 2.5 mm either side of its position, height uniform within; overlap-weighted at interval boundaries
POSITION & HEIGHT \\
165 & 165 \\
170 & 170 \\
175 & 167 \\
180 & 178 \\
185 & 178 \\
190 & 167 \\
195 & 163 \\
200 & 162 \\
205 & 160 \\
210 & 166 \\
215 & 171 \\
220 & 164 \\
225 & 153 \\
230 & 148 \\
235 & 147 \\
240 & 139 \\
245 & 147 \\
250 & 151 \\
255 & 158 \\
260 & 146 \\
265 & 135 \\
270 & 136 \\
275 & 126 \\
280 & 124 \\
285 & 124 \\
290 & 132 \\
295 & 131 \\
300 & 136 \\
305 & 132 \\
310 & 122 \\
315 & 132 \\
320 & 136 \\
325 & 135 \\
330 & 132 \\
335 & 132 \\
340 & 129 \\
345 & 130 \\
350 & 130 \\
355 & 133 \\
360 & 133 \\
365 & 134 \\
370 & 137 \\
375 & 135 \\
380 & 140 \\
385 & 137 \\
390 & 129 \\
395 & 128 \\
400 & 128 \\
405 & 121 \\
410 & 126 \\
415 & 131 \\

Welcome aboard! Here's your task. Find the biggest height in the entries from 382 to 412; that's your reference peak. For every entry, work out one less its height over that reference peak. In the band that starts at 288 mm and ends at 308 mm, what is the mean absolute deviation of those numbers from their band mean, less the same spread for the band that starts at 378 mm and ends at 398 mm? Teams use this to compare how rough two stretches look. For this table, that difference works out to -0.02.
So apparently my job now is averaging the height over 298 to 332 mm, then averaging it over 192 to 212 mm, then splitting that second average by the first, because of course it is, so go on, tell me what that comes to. 1.23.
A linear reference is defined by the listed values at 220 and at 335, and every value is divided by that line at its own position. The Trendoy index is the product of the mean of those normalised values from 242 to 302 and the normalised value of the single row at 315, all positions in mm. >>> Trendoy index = 0.880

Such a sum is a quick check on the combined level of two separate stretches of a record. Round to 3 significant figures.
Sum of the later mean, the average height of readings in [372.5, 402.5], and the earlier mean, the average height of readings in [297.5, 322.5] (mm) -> 264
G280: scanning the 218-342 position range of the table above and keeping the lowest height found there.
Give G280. 122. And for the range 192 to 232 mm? 148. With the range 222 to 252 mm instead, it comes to 139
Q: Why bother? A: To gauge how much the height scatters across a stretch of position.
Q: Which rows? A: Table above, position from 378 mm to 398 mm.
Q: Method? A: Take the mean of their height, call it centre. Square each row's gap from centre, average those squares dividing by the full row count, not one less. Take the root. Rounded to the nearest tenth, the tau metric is 5.1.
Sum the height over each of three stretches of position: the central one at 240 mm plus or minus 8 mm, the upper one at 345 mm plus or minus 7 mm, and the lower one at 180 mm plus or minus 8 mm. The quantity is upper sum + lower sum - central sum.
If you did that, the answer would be 479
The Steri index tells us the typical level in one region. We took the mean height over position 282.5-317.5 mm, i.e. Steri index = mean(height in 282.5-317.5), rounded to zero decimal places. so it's 130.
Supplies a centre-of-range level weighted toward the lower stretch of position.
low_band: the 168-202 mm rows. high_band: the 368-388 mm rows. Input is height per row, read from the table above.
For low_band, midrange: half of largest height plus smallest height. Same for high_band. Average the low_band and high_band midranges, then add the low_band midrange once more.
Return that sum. 324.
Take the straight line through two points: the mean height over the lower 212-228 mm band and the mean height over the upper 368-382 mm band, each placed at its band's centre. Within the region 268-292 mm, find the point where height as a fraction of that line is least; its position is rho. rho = 280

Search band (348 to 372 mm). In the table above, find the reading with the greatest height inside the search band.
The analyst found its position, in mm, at 370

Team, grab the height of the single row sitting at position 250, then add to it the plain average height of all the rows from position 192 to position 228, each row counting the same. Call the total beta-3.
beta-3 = 314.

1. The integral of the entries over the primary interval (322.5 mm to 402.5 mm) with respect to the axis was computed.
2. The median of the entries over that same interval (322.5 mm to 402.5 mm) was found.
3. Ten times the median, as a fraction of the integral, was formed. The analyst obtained 0.125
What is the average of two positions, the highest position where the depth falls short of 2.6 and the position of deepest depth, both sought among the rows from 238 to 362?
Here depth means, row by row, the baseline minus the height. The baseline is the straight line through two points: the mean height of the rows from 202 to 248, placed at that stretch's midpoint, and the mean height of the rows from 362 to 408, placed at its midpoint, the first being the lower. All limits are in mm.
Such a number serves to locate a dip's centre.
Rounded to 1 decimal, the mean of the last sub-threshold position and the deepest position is 267.5 mm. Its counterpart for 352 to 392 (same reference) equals 372.5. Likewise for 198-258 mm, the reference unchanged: 247.5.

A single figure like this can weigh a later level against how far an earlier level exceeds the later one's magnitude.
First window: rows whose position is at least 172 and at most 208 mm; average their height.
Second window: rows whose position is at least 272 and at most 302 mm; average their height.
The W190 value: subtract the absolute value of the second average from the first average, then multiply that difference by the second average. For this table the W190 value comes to 5028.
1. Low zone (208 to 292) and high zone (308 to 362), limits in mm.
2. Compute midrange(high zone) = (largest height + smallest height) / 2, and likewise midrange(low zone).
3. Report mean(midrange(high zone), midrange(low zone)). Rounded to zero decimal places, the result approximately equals 138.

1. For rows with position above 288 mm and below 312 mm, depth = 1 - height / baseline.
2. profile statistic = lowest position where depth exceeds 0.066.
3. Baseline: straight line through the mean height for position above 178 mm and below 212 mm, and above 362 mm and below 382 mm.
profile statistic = 290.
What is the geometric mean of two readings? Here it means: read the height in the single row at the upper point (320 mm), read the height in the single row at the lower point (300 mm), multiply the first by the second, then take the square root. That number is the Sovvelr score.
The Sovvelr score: 136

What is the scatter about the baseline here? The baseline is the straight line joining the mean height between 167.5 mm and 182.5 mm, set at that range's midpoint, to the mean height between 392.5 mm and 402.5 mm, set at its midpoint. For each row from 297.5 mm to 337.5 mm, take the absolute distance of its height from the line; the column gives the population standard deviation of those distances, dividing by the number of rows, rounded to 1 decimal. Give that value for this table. 5.0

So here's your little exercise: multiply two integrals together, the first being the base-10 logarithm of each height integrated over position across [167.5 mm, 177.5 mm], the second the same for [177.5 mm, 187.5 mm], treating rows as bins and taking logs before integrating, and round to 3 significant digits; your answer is 501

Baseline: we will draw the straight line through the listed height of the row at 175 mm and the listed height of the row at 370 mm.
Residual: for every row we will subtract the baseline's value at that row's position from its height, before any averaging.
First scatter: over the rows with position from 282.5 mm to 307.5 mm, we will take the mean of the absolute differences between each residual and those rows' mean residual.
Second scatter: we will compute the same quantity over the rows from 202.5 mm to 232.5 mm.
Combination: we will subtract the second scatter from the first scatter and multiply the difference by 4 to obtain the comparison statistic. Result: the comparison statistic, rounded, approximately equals -11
